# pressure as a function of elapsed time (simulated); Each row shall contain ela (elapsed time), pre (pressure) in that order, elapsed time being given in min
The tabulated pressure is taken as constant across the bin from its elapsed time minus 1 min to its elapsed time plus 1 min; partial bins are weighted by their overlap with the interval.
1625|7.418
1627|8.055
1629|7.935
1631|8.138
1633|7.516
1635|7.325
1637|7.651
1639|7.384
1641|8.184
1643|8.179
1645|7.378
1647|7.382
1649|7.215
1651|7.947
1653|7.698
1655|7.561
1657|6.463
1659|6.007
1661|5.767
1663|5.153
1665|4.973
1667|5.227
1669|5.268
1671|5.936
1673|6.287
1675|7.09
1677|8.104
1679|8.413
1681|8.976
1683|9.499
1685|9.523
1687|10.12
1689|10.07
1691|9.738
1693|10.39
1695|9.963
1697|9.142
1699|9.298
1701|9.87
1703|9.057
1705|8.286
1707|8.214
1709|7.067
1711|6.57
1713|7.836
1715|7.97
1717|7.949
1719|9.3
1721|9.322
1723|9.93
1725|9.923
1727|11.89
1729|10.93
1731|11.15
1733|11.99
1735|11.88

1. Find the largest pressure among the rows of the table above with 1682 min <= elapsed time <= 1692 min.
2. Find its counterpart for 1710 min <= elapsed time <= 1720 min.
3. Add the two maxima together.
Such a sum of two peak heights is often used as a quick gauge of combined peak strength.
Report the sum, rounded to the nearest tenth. 19.4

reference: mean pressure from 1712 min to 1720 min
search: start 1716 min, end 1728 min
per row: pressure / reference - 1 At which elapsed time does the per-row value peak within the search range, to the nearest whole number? 1727 min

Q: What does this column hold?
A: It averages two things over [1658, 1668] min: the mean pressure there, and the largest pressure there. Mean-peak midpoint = 5.7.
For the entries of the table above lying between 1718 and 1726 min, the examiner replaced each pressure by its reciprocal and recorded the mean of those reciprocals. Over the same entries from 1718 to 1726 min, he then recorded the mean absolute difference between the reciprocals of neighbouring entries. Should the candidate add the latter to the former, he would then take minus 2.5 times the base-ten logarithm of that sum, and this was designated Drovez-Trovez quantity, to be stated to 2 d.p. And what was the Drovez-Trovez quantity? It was 2.43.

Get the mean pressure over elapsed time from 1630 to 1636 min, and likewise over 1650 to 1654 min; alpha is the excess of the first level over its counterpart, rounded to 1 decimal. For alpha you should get -0.2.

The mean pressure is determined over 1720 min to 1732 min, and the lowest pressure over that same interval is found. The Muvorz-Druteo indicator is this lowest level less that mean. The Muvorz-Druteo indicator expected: -1.2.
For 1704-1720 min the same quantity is -1.3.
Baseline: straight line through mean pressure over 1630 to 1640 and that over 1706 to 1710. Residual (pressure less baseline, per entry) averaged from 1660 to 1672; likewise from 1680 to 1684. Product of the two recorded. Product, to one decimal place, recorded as -3.6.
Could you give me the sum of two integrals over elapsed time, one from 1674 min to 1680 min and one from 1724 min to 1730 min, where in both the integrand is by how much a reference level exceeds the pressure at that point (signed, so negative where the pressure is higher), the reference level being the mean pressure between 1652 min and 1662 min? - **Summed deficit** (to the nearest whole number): -32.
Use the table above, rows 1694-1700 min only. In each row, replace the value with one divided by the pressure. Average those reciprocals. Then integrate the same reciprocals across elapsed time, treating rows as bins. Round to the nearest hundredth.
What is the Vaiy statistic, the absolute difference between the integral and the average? 0.53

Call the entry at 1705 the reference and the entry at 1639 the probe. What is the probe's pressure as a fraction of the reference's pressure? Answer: 0.89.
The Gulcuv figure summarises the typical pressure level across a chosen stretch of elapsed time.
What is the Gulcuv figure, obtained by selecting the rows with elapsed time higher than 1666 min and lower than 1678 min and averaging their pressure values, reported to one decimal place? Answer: 6.3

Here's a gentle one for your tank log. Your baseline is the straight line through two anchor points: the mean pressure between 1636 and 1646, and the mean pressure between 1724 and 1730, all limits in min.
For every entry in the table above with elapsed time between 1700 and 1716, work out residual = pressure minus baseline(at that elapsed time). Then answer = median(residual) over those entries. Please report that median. -2.2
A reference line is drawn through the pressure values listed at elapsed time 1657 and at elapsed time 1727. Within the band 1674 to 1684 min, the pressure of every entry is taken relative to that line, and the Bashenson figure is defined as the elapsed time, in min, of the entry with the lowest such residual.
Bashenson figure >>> 1675 min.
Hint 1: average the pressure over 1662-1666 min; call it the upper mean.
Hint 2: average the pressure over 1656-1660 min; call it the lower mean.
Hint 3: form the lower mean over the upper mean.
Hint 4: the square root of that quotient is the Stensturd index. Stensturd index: 1.11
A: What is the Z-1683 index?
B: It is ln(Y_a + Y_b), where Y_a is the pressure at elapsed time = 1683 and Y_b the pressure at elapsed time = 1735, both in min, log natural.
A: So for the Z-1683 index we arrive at 3.06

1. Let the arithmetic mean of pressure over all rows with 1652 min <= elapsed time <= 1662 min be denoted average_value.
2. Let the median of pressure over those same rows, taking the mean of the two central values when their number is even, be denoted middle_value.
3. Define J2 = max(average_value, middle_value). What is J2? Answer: 6.7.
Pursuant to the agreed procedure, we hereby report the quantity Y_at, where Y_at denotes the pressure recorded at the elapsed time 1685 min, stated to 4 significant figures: 9.523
